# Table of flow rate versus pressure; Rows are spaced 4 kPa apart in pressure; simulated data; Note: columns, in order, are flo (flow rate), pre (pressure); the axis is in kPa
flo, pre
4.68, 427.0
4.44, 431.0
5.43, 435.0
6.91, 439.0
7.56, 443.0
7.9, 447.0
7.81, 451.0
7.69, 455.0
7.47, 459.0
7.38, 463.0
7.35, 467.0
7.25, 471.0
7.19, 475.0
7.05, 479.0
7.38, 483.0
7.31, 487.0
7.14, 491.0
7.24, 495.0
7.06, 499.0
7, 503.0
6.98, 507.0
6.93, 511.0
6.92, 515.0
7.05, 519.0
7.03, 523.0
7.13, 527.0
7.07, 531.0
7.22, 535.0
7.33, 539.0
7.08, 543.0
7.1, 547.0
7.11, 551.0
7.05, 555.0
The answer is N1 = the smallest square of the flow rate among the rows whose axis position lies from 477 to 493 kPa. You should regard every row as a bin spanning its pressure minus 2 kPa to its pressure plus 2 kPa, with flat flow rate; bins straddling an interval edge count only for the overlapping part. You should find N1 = 49.7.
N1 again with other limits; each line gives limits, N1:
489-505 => 49.0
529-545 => 50.0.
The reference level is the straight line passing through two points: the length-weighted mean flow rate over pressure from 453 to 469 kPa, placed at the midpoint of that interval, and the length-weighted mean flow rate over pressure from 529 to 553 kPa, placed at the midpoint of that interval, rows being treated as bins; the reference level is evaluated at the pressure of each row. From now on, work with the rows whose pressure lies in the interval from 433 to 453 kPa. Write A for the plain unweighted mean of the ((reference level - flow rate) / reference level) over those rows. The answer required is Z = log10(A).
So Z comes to -1.3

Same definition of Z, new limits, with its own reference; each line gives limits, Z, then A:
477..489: -1.7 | 0.02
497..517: -1.4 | 0.04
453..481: -1.8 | 0.01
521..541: -2.3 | 0.00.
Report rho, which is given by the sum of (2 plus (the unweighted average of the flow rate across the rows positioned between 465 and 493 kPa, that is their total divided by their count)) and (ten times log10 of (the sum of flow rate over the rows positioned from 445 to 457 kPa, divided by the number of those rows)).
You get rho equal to 18.2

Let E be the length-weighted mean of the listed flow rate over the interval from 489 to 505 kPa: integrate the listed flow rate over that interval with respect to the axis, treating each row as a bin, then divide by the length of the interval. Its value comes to 7.11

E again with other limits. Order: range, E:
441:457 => 7.74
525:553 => 7.15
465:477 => 7.26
